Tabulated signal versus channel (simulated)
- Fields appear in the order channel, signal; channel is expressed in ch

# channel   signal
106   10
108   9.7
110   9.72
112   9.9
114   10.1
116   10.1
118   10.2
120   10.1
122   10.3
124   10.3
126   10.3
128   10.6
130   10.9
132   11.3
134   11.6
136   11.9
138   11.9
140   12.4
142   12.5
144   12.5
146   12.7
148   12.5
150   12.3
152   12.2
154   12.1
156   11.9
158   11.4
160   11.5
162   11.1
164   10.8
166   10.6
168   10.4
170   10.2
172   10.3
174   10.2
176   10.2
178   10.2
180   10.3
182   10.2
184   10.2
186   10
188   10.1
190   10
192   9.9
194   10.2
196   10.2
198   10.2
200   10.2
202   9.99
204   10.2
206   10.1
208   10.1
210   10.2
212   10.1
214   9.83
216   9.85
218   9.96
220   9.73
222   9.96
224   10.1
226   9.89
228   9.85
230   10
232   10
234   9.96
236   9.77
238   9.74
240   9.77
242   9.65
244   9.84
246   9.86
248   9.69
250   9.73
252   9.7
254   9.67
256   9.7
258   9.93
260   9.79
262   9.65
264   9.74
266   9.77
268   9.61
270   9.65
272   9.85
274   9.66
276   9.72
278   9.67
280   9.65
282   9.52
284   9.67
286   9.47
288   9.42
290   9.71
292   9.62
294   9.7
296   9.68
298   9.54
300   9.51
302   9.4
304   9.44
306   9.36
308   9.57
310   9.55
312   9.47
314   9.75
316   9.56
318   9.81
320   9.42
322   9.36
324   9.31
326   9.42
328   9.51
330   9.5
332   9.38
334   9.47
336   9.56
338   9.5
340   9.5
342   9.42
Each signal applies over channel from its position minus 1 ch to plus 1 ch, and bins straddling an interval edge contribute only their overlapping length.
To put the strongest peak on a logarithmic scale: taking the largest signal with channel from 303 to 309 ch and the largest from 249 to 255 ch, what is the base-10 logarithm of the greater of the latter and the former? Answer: 0.99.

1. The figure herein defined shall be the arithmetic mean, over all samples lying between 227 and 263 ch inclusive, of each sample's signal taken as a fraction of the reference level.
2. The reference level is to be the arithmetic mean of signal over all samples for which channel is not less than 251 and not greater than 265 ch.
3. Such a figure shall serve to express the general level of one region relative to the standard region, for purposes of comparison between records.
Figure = 1.01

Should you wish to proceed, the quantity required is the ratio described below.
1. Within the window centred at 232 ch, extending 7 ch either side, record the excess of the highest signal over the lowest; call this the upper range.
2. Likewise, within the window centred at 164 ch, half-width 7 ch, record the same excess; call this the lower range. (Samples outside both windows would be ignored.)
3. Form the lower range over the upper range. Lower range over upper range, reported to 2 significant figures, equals 5.0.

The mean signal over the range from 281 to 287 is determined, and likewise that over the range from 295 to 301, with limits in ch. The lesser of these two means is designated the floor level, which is 9.6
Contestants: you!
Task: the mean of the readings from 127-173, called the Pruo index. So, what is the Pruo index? 11.5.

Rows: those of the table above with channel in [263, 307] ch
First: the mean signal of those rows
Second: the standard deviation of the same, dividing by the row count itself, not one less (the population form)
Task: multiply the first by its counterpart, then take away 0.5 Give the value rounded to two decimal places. 0.73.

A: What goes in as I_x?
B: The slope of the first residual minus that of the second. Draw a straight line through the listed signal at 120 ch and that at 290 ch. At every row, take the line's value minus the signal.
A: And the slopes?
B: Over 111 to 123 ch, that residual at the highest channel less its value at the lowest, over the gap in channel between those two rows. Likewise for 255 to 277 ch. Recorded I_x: -0.039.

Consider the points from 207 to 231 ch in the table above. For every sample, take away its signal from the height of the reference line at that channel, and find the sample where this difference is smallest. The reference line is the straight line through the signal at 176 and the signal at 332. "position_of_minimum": 210 ch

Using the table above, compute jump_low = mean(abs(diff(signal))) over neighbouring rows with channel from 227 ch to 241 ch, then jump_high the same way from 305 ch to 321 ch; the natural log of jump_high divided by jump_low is 1.0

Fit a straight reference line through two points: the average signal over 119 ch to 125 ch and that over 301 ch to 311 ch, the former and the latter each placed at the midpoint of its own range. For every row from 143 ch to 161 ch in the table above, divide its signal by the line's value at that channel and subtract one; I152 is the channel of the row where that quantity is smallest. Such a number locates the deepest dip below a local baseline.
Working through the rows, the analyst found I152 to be 158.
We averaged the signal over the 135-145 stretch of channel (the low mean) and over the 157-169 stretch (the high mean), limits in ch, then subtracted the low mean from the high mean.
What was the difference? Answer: -1.27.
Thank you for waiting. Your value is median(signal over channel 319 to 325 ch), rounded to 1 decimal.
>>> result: 9.4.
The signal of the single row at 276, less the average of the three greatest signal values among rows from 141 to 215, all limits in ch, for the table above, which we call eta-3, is -2.8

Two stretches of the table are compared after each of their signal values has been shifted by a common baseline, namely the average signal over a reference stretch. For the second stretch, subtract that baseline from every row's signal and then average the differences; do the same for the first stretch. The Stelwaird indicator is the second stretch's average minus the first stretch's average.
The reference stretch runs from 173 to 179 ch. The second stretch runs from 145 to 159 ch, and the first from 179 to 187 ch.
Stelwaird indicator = 2.0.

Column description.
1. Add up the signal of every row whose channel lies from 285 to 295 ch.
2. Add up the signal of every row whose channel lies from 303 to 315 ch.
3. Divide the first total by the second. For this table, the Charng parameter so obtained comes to 0.84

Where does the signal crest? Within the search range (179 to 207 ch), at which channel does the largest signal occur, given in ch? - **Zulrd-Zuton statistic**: 180 ch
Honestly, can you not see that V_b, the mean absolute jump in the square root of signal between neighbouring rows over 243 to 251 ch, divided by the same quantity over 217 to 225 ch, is 0.39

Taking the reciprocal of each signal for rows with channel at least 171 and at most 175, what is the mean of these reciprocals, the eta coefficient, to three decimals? 0.098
